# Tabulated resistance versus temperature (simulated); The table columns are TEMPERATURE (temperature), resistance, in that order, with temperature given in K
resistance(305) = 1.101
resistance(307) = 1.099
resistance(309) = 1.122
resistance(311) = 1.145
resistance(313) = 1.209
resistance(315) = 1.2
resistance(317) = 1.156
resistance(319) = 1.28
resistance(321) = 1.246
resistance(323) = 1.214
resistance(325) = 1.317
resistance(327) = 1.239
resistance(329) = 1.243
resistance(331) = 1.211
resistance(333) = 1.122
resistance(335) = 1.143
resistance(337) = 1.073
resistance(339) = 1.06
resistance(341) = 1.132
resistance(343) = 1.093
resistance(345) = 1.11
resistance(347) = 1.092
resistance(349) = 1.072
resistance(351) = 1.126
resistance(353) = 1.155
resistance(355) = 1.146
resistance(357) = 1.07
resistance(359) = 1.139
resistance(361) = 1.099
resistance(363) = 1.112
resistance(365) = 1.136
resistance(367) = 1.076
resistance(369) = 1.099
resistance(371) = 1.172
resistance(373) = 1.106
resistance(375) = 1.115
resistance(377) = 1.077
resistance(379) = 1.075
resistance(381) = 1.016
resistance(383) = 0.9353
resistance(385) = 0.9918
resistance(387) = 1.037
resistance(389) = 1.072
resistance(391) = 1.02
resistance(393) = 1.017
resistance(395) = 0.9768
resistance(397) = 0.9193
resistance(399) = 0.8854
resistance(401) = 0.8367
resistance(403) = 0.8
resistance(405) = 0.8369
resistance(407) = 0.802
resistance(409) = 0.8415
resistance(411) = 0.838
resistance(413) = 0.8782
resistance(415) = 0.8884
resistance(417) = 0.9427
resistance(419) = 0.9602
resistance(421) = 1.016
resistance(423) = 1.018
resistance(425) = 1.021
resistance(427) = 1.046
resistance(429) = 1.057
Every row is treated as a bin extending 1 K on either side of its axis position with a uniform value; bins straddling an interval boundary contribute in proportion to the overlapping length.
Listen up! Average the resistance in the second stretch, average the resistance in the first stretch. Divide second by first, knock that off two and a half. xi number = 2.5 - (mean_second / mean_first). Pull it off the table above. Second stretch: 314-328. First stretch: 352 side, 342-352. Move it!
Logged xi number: 1.37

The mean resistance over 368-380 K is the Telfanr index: 1.11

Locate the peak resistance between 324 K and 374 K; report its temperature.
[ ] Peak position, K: 325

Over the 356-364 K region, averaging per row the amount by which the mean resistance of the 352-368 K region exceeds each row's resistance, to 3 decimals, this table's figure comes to 0.012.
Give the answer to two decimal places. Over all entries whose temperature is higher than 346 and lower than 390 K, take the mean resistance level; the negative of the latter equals -1.09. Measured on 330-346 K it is -1.12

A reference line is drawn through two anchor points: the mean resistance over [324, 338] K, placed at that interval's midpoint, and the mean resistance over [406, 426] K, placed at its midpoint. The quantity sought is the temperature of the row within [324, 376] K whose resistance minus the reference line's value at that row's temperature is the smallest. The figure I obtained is 339 K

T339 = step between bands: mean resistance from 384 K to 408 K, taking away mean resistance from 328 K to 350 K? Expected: -0.190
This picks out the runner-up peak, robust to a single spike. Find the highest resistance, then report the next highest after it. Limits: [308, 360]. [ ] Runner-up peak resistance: 1.28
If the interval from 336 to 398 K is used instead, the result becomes 1.155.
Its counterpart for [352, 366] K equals 1.146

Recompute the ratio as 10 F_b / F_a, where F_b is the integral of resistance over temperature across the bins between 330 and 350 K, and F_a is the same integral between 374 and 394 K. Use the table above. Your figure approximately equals 10.7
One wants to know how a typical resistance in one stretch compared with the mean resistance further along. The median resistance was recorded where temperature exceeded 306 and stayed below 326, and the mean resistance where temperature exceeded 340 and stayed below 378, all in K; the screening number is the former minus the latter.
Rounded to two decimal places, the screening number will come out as 0.09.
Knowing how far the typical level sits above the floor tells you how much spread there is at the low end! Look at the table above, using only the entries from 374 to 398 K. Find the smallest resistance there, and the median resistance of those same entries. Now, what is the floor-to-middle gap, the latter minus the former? 0.10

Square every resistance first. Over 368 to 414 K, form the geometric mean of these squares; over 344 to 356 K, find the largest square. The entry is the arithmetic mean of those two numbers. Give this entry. 1.13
